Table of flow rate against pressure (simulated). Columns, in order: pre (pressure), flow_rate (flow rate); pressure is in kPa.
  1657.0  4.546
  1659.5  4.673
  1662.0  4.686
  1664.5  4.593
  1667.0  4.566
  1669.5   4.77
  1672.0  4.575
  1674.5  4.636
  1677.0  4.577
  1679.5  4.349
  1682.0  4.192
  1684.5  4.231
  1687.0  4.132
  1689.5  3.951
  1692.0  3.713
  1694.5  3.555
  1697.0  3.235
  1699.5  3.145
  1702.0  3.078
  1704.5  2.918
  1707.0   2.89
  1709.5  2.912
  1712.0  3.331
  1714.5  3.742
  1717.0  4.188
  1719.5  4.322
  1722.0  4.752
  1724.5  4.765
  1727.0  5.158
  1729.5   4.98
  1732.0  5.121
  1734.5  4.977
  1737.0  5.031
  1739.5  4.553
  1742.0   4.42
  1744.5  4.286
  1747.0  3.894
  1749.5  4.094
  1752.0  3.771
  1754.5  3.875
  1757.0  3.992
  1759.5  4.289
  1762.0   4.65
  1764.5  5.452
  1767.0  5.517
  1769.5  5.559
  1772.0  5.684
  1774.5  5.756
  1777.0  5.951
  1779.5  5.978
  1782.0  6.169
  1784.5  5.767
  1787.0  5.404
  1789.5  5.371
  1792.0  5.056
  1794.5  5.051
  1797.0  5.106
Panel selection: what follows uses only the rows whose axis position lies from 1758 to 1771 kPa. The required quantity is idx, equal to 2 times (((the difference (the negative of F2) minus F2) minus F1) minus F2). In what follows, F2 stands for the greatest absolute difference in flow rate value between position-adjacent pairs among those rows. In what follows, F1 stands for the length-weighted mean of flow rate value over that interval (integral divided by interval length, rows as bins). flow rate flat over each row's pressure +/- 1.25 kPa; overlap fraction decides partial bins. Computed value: -15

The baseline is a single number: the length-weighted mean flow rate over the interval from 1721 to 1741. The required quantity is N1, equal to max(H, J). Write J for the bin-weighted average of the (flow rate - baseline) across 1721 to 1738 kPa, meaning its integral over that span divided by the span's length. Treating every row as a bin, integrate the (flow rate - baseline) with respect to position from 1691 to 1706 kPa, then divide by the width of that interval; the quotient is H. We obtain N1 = 0.1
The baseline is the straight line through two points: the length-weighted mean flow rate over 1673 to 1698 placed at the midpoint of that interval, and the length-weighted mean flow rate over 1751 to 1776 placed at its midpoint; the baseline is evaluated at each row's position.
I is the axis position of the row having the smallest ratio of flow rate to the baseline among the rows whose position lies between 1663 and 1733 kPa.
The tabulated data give 1707.0 kPa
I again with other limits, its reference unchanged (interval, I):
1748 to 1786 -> 1752.0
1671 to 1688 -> 1687.0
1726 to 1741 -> 1739.5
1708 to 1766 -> 1709.5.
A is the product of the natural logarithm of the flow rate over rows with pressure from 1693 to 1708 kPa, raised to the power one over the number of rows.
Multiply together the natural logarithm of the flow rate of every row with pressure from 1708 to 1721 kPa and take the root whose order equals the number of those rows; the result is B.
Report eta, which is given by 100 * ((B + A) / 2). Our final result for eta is 121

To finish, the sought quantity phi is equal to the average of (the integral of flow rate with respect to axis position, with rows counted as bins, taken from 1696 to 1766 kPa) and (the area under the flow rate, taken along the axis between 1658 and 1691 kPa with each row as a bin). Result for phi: 219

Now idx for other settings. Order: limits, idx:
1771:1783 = -13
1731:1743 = -13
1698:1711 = -7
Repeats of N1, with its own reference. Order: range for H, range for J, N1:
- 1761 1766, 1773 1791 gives 0.8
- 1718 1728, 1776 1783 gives 1.1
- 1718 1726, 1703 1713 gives -0.3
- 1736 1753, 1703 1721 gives -0.6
